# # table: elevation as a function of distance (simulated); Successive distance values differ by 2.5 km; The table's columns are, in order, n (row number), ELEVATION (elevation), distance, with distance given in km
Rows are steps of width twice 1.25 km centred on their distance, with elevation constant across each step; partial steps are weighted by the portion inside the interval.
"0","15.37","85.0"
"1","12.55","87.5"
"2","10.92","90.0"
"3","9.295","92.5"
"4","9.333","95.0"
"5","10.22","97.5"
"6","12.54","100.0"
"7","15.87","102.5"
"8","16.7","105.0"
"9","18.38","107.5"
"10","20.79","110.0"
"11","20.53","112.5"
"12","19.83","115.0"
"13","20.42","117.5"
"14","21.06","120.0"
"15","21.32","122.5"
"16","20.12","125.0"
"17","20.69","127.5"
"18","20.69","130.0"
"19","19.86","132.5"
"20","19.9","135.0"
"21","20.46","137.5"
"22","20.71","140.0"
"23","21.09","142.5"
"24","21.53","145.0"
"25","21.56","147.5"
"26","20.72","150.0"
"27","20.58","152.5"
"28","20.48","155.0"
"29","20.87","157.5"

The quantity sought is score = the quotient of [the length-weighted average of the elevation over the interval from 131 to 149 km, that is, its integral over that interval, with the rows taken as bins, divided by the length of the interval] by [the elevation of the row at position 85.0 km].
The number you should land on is 1.35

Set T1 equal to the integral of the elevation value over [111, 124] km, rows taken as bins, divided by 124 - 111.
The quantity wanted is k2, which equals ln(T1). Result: 3.0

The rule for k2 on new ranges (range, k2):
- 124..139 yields 3.0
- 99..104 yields 2.7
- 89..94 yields 2.3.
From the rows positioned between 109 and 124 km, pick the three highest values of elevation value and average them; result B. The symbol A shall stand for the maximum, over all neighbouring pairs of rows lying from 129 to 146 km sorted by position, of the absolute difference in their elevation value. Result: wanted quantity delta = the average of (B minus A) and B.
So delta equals 20.6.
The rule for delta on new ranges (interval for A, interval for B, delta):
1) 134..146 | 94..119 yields 20.3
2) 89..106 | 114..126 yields 19.3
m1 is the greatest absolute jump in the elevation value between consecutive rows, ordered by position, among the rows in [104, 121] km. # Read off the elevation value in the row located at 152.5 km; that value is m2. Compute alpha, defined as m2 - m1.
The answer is 18.2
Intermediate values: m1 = 2.4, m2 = 20.58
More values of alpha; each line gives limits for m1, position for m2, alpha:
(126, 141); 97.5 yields 9.4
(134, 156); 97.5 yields 9.4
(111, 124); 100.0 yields 11.8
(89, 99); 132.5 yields 18.2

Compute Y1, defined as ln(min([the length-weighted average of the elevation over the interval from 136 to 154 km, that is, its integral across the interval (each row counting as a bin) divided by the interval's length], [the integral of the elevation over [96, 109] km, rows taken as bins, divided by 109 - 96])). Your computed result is 2.69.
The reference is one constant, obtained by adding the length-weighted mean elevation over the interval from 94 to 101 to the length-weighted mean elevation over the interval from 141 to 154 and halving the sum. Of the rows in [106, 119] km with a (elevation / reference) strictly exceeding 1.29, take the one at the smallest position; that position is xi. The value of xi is 110.0 km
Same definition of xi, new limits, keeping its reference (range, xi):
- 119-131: 120.0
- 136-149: 140.0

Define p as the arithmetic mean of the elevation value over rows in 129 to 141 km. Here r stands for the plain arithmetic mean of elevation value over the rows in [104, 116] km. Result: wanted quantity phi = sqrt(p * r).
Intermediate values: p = 20.3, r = 19.2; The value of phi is 20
